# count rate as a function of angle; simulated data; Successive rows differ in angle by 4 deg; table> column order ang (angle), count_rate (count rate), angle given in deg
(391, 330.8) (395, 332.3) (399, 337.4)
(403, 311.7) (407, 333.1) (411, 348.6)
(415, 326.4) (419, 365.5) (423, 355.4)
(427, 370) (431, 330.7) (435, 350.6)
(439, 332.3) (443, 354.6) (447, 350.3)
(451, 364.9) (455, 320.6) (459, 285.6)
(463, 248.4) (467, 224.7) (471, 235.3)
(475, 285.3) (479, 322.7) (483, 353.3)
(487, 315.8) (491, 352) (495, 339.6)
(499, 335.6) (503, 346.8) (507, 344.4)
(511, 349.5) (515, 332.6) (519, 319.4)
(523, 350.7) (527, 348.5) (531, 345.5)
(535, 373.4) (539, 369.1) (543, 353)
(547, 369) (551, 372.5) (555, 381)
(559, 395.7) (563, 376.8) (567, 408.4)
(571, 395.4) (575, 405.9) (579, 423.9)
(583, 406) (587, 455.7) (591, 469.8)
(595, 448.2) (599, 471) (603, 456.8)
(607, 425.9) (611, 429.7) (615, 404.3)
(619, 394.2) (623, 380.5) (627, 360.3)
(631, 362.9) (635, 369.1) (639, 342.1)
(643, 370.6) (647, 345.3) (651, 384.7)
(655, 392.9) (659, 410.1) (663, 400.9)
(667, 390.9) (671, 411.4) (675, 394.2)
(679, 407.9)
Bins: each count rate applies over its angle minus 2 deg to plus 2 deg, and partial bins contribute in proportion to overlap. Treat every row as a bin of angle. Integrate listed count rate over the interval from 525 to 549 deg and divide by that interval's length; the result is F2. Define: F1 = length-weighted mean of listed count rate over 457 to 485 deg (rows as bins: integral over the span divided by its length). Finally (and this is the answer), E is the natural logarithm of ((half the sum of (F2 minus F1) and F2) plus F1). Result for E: 6.21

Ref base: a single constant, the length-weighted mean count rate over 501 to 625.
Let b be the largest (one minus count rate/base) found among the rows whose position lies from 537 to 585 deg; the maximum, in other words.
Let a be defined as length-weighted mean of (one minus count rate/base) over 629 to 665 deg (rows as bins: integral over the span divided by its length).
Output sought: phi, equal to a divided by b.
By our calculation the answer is 0.4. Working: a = 0.04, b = 0.096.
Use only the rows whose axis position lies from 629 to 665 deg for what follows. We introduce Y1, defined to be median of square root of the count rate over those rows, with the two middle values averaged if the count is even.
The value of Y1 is 19.3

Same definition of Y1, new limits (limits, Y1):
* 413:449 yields 18.7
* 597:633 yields 20.1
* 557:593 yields 20.1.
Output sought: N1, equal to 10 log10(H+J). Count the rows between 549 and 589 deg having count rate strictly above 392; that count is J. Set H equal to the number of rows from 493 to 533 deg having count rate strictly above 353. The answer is 8.5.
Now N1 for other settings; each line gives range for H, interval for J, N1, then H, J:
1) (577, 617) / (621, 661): 10.8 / 10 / 2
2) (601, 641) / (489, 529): 9.5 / 9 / 0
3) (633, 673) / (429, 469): 9.0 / 8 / 0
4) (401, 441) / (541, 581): 9.0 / 3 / 5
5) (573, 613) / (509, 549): 10.0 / 10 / 0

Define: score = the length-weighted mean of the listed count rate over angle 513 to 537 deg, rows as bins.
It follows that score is 345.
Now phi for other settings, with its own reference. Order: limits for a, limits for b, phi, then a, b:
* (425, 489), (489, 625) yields 1.1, 0.19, 0.182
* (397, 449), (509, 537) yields 0.7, 0.12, 0.182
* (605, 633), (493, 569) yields 0.0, -0.01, 0.182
